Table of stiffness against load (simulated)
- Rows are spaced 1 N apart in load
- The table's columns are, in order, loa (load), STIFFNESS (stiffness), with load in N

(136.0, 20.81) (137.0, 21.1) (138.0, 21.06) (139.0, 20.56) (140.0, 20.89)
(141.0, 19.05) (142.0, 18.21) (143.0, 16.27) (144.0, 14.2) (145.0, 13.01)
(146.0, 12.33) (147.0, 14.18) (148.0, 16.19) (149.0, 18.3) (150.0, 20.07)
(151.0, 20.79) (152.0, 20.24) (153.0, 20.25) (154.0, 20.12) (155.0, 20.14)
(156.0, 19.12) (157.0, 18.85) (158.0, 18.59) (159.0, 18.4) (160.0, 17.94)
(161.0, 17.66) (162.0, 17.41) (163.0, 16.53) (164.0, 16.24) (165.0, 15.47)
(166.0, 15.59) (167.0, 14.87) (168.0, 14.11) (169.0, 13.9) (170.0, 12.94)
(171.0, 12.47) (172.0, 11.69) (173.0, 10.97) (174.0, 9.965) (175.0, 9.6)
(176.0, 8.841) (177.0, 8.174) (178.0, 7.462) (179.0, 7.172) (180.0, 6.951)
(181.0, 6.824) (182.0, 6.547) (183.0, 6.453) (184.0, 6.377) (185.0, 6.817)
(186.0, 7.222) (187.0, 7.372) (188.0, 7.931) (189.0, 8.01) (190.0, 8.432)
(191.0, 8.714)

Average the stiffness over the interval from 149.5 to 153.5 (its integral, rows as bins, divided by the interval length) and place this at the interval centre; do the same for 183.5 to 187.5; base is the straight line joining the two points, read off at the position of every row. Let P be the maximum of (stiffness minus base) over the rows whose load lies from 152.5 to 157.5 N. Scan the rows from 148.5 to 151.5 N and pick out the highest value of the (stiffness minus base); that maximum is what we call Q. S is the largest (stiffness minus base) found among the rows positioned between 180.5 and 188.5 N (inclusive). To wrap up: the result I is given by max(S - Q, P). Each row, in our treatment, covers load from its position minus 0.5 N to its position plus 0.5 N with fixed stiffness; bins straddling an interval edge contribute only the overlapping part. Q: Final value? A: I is 1.7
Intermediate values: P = 1.2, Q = 0.3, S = 2.0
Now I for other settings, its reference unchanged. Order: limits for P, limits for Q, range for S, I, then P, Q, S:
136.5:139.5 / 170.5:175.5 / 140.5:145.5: -4.6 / -4.6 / -0.2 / -5.4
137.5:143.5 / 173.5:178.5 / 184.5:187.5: 2.5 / -4.0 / -1.5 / 1.0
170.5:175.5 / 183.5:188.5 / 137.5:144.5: -0.2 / -0.2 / 2.0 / -4.0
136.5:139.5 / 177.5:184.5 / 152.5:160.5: 2.3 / -4.6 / -1.2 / 1.2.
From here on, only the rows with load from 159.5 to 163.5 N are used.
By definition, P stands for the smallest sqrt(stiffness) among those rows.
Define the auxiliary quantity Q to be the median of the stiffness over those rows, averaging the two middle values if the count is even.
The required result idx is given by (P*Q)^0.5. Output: 8.4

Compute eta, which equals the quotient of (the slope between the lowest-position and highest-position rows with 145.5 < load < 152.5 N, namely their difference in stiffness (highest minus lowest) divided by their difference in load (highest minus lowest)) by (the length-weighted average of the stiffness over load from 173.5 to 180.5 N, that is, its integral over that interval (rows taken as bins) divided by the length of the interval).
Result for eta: 0.16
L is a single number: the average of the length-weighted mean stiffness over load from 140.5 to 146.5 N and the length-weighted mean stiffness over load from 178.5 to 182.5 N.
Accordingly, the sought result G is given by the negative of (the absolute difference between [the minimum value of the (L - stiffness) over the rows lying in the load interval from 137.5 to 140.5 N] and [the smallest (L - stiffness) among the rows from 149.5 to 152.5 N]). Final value 0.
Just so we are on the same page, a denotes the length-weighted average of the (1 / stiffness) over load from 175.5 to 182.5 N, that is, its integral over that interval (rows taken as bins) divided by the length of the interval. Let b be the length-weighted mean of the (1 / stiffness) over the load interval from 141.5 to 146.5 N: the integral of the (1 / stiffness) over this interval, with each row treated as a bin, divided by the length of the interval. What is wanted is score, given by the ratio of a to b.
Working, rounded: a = 0.136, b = 0.07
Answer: 2.0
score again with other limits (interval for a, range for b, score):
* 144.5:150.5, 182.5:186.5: 0.4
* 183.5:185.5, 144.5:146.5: 1.9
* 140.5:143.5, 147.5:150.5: 1.0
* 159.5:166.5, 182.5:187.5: 0.4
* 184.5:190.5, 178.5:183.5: 0.9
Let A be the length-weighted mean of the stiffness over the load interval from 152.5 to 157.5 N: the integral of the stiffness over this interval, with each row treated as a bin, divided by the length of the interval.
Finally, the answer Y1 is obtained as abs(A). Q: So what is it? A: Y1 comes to 20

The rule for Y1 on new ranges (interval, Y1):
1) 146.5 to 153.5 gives 19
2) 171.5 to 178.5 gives 10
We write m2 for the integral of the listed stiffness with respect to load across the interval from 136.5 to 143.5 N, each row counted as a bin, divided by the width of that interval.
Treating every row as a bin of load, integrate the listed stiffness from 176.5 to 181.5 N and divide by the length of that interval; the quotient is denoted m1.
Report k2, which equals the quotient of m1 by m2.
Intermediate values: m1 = 7.3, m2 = 20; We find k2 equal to 0.37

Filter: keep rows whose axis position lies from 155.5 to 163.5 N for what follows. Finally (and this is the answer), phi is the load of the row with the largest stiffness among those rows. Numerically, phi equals 156.0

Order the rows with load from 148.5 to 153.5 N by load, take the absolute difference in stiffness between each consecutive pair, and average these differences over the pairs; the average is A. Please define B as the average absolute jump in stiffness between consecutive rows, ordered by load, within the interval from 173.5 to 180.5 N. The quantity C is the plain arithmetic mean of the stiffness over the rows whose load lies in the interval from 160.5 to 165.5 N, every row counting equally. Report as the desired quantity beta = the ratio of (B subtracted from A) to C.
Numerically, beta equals 0.02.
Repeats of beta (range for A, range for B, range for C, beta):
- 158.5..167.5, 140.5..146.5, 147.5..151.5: -0.05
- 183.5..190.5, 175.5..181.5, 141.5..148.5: 0.00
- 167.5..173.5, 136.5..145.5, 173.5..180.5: -0.06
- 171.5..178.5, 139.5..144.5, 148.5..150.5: -0.05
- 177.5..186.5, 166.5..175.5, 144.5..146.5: -0.03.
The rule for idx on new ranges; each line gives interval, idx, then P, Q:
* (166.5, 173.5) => 6.5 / 3.3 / 12.9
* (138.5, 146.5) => 7.8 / 3.5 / 17.2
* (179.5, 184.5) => 4.1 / 2.5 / 6.5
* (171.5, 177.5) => 5.3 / 2.9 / 9.8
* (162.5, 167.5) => 7.8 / 3.9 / 15.6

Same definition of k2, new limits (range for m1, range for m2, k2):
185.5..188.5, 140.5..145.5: 0.46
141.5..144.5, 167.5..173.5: 1.28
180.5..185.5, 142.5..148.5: 0.46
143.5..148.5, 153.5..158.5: 0.72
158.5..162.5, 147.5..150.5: 0.98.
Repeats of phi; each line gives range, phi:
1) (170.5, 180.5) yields 171.0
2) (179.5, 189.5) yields 189.0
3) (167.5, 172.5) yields 168.0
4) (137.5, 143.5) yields 138.0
